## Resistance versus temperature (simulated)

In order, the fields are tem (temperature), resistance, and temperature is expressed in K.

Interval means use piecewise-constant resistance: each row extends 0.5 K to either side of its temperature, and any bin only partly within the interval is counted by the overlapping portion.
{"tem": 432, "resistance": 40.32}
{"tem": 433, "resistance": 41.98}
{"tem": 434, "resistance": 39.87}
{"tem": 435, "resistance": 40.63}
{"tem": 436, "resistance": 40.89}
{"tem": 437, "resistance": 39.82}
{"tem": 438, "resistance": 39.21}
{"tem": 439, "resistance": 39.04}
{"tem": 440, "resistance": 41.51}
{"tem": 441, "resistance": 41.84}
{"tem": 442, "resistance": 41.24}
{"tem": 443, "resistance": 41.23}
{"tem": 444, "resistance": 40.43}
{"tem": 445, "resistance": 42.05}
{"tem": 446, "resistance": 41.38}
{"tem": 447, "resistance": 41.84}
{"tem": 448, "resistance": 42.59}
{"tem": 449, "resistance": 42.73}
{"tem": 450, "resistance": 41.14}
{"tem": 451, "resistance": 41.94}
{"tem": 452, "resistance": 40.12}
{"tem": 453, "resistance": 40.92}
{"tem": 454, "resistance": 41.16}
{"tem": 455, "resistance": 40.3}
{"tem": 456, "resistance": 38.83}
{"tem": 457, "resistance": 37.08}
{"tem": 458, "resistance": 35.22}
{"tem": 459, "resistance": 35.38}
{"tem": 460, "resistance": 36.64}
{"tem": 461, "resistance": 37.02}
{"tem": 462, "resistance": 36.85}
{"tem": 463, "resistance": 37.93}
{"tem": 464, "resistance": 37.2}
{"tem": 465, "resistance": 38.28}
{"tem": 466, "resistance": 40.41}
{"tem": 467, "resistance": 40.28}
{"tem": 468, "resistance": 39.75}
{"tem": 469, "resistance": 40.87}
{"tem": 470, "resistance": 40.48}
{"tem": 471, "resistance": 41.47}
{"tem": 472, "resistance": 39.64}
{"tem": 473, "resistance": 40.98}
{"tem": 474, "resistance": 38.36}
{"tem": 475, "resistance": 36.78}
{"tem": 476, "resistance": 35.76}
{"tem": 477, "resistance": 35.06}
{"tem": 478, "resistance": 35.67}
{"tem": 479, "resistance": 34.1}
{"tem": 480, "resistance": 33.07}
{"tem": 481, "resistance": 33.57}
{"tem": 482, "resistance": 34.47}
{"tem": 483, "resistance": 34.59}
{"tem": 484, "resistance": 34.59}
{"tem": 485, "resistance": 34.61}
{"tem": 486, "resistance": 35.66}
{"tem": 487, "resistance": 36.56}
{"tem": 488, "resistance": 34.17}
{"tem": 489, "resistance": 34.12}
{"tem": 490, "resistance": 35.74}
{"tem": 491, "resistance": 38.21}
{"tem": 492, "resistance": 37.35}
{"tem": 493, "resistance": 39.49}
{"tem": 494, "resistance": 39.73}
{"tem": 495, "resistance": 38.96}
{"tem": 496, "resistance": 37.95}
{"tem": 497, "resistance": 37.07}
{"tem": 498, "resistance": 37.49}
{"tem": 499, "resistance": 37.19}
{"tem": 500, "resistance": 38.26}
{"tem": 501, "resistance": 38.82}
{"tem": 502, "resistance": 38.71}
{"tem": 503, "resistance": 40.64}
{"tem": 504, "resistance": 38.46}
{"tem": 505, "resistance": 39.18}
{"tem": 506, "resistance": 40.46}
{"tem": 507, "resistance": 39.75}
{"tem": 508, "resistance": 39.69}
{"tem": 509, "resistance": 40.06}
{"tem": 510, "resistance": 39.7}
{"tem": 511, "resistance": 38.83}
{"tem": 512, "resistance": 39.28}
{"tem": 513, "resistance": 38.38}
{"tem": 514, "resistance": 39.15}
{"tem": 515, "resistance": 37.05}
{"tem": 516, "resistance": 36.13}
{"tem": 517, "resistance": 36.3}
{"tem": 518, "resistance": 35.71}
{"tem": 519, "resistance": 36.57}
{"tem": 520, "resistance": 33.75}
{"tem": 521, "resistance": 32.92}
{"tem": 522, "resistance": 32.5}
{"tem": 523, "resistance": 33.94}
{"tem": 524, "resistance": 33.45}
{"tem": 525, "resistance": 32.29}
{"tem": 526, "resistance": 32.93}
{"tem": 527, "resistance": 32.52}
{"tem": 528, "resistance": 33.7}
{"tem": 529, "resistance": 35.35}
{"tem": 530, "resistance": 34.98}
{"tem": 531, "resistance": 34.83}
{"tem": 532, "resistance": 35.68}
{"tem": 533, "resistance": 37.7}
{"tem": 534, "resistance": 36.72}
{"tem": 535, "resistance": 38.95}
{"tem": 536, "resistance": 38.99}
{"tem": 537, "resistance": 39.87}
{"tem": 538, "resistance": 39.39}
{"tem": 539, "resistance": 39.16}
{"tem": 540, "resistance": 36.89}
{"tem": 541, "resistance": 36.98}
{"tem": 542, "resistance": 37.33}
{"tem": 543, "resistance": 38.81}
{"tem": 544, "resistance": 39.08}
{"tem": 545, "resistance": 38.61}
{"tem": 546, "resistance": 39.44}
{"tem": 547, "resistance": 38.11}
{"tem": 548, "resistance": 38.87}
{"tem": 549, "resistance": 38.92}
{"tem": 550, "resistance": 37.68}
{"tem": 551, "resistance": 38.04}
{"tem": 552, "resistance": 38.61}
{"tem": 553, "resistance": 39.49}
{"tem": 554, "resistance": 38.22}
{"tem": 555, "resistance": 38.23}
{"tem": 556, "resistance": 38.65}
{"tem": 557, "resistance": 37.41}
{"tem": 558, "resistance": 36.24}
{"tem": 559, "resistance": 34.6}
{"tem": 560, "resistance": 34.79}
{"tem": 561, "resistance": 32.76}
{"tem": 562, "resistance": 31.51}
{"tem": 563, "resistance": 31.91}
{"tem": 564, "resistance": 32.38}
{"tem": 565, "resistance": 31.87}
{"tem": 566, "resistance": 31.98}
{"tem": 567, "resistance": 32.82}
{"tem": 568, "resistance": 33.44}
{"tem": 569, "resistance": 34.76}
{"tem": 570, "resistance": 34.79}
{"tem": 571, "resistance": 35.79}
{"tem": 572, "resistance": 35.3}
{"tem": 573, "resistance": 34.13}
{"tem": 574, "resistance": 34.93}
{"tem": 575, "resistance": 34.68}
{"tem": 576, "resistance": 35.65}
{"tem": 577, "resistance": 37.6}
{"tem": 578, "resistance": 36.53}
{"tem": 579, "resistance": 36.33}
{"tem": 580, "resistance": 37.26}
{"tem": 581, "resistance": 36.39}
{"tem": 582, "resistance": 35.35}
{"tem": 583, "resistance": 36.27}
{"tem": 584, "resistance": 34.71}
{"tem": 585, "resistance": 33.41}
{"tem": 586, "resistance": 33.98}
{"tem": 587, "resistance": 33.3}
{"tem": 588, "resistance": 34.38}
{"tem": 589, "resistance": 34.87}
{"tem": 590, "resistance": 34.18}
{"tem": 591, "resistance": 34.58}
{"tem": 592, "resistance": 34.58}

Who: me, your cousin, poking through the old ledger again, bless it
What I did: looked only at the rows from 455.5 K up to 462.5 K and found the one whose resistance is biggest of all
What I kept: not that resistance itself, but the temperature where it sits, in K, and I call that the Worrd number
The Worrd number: 456 K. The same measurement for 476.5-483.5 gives 478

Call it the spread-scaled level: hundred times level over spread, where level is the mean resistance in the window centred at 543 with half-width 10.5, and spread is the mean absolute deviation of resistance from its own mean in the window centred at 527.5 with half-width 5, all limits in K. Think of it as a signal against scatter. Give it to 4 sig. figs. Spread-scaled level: 3868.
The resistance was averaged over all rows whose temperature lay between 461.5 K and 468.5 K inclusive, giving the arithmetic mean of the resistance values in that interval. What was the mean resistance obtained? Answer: 38.7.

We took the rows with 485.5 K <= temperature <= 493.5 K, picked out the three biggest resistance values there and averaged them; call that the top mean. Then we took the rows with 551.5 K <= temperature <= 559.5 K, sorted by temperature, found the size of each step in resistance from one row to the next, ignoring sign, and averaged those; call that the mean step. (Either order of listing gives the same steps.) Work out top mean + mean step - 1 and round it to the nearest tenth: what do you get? 38.3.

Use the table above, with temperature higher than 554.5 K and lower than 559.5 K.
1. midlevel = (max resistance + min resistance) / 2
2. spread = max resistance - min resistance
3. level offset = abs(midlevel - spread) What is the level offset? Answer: 32.6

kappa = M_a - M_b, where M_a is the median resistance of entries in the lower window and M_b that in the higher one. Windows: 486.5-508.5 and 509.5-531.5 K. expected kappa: 3.2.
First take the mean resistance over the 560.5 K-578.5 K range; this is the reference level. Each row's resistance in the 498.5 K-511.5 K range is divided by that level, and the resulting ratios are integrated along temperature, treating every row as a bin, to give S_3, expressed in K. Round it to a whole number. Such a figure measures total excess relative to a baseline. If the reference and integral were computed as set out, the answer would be 15 K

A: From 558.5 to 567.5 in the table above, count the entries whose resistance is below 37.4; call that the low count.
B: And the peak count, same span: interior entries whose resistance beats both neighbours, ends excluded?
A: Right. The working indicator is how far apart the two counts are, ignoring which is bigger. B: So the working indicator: 7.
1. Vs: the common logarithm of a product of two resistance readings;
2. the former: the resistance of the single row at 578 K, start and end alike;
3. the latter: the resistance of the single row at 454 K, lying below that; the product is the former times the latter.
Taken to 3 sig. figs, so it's 3.18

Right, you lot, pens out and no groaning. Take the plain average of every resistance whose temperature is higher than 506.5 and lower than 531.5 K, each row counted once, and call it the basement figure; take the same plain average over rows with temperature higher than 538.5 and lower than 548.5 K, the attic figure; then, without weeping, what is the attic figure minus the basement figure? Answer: 2.3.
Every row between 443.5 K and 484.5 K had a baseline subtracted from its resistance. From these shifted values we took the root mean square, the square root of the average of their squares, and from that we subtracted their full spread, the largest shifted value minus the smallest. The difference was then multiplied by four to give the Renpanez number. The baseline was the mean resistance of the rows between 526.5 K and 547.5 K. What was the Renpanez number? -26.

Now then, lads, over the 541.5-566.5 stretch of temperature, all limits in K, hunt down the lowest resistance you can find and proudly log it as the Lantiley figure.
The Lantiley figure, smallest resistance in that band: 31.51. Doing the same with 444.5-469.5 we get 35.22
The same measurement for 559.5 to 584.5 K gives 31.51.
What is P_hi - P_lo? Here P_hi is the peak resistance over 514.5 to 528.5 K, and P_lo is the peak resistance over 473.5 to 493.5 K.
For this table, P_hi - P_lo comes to -2.4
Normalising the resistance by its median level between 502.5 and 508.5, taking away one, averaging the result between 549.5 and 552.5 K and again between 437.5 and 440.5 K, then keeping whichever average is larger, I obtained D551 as 0.01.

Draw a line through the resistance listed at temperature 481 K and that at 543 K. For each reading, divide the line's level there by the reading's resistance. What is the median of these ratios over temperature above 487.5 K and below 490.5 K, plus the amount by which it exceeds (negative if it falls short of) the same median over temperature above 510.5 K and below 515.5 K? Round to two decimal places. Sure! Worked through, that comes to 1.07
